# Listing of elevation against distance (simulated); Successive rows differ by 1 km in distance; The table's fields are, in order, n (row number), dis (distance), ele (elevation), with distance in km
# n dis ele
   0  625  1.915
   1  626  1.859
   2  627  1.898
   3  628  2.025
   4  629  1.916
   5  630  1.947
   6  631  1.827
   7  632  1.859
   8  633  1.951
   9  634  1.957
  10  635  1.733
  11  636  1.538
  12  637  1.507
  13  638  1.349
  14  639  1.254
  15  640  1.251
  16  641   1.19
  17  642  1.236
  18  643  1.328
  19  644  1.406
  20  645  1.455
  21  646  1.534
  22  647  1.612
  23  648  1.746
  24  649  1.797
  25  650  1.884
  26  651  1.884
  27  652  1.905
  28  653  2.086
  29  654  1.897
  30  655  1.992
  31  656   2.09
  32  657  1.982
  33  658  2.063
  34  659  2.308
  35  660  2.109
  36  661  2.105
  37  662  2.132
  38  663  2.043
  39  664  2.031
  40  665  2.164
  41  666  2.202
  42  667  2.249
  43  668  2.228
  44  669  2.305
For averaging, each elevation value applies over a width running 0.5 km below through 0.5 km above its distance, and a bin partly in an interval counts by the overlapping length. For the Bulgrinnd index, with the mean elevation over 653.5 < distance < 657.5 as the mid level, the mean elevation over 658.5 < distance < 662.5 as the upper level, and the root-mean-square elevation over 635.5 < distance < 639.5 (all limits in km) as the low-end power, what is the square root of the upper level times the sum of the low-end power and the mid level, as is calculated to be 2.7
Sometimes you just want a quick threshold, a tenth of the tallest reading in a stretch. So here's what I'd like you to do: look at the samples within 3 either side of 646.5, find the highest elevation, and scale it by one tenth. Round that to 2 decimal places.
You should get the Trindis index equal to 0.18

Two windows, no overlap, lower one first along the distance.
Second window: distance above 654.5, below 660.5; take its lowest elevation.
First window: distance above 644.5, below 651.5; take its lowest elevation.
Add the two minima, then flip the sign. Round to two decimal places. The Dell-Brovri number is -3.44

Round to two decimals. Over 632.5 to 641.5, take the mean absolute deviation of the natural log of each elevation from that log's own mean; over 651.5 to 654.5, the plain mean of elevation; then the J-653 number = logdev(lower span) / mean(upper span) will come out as 0.08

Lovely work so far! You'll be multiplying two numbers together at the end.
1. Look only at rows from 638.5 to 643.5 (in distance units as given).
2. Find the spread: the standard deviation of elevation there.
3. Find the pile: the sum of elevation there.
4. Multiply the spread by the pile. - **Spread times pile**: 0.3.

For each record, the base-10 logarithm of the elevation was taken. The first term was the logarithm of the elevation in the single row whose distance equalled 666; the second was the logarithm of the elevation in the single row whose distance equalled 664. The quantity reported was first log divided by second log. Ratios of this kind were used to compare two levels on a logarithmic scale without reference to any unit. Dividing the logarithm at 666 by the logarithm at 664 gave 1.11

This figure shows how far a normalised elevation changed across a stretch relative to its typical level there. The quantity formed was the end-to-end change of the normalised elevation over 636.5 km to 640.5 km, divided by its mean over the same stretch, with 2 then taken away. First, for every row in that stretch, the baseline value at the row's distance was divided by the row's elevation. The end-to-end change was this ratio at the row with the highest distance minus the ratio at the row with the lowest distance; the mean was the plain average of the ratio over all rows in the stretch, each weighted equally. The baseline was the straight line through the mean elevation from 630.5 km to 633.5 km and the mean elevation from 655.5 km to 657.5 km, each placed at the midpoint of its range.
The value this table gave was -1.81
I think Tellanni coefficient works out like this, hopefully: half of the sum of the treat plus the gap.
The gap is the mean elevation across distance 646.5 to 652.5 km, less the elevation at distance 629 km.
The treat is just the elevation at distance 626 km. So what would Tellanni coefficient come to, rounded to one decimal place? 0.9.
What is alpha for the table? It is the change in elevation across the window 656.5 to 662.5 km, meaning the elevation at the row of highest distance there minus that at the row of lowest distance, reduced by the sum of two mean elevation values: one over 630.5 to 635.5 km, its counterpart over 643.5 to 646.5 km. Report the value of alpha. -3.18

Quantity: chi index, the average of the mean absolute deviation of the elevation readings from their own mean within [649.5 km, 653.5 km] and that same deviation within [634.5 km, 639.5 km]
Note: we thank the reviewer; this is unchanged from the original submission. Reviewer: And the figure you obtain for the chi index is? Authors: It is 0.106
